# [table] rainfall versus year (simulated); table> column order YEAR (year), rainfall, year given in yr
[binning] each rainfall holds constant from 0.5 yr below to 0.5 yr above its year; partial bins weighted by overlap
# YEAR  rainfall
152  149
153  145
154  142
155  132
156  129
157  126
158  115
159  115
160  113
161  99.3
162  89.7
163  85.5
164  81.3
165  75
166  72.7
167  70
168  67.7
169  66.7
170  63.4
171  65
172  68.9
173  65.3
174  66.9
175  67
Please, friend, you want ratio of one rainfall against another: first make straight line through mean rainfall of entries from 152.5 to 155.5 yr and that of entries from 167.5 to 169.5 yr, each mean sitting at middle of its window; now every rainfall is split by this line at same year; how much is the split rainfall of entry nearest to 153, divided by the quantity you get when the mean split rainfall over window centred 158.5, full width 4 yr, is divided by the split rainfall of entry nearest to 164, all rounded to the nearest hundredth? 0.91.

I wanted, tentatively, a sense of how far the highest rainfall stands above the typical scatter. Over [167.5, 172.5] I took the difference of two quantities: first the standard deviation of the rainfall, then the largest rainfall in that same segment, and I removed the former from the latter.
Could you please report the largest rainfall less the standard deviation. 67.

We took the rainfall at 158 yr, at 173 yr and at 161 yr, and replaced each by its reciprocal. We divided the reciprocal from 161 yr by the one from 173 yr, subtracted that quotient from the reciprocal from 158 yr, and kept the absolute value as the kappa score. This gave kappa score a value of 0.65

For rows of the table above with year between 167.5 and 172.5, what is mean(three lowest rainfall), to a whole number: 65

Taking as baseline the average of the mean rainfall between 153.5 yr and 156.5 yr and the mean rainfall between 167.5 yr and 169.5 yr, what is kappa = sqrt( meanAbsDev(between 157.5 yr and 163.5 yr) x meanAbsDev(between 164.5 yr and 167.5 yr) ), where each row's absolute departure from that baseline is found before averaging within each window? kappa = 18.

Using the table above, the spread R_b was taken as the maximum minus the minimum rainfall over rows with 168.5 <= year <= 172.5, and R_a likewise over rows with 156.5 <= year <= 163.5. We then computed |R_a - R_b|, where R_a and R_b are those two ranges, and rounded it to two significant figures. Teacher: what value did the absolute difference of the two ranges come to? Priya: 35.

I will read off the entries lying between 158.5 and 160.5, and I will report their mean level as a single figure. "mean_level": 114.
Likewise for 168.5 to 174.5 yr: 66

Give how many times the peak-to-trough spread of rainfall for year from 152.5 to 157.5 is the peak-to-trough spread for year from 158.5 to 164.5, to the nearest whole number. 1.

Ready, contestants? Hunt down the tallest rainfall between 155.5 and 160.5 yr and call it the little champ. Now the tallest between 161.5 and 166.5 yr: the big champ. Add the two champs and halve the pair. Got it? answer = 109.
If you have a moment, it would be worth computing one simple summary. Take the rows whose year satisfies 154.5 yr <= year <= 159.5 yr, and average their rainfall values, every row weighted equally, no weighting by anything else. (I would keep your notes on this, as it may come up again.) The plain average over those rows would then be 123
